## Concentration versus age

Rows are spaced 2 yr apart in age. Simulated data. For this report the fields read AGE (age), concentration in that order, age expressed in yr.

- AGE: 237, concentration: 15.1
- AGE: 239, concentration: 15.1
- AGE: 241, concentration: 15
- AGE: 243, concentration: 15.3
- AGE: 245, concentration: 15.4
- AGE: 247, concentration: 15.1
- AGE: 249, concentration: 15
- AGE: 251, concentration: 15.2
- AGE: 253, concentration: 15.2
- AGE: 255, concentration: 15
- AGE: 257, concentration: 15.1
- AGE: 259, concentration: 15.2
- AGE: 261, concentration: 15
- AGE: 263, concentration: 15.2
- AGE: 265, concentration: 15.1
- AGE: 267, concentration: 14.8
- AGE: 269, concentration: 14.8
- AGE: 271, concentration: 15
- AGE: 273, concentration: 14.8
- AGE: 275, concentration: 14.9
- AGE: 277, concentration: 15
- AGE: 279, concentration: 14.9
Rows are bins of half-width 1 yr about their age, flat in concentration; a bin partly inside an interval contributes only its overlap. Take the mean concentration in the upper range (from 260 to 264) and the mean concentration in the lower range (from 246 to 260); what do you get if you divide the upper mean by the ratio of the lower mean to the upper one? 15.1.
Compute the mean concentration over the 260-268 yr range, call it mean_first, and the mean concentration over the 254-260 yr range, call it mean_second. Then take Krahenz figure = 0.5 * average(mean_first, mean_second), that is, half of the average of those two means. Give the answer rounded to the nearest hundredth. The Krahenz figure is 7.53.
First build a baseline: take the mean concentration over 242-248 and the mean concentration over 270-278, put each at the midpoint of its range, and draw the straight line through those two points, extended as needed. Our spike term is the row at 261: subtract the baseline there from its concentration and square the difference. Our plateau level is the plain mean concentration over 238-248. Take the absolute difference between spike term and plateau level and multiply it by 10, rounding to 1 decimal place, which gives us 151.7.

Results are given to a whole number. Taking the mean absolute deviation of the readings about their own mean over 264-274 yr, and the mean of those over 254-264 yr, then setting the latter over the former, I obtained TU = 126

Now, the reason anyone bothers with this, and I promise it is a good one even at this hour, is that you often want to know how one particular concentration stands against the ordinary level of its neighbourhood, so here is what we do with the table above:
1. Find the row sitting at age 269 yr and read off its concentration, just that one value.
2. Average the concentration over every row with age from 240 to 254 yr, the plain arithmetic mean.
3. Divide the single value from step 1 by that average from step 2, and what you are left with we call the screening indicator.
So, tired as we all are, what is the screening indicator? 0.976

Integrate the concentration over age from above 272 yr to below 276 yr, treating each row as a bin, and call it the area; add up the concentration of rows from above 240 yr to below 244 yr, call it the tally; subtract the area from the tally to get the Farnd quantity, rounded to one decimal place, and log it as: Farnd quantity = -29.1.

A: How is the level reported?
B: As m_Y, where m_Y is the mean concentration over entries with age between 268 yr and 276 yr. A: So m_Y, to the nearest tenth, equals 14.9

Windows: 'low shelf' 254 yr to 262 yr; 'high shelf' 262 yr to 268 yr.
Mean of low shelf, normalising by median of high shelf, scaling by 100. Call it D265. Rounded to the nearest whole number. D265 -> 100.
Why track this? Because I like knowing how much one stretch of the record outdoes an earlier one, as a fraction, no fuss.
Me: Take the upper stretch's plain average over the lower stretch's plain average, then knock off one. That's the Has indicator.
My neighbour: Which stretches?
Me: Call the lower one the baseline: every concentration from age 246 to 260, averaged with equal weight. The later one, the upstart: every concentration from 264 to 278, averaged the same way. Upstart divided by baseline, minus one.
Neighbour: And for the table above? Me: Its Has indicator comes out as -0.013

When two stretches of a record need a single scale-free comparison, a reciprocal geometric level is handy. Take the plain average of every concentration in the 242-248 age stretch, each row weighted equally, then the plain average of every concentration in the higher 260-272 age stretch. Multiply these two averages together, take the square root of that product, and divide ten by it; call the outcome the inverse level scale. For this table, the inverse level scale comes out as 0.661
